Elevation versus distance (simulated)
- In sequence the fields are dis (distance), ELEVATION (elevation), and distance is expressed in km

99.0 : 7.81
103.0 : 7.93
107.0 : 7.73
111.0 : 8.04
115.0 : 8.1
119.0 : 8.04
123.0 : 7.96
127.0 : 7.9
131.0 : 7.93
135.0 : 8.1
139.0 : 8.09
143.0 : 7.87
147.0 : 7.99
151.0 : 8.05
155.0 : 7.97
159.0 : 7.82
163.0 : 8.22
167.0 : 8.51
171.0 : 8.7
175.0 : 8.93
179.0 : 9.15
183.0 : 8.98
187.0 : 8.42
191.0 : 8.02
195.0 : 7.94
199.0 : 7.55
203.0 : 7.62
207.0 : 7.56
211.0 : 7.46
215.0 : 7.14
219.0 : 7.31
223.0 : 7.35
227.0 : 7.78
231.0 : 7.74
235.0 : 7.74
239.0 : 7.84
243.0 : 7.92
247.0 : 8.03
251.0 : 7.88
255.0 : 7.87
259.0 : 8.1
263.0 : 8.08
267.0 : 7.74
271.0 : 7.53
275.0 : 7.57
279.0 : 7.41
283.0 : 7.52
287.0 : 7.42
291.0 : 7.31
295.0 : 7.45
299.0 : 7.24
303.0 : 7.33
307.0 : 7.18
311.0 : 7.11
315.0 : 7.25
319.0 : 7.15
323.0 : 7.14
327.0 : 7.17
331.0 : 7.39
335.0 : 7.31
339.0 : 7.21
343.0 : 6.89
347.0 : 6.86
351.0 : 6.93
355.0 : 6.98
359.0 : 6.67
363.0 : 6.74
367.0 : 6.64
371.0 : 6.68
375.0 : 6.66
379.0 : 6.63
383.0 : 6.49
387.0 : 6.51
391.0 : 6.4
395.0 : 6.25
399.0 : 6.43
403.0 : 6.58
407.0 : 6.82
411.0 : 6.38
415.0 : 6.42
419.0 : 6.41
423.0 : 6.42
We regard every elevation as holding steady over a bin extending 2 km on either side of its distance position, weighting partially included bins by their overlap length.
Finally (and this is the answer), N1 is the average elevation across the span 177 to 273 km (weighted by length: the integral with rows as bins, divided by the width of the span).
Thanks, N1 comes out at 7.86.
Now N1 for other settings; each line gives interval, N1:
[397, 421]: 6.51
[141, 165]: 7.99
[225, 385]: 7.31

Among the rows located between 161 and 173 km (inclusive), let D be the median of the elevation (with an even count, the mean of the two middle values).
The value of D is 8.5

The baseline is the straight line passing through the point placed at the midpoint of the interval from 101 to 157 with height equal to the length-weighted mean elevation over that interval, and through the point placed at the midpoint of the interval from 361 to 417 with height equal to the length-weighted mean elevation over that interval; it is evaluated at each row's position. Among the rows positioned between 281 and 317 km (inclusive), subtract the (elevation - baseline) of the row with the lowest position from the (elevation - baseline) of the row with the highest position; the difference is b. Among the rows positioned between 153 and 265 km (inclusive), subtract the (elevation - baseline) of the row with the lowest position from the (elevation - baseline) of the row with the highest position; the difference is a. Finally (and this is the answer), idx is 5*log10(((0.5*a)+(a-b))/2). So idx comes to -1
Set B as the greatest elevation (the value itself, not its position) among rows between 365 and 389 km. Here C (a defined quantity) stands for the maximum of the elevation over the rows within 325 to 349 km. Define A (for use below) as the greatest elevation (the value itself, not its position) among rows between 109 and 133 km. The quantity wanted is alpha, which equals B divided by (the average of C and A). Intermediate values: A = 8.1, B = 6.68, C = 7.39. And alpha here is 0.86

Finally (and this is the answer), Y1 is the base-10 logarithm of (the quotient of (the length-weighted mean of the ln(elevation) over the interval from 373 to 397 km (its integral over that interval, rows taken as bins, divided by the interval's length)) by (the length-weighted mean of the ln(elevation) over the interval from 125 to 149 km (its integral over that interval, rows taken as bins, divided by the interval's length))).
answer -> -0.046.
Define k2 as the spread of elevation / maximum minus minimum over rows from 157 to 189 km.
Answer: 1.3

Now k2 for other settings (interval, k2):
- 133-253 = 2.0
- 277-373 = 0.9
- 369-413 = 0.6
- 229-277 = 0.6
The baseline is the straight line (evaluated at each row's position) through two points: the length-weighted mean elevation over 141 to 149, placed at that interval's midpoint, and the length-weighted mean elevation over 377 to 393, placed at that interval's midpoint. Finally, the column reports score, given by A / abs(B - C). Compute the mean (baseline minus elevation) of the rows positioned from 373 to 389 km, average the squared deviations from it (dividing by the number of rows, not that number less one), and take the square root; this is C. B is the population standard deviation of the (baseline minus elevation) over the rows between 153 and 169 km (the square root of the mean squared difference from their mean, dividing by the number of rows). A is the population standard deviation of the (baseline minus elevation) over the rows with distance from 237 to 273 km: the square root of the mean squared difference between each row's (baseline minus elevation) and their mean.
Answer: 0.7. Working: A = 0.156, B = 0.29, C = 0.05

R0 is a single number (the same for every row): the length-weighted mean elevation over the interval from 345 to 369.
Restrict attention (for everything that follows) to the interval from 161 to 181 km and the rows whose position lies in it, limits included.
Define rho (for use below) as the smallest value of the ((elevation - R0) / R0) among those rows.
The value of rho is 0.21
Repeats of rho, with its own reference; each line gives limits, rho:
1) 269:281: 0.09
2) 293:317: 0.05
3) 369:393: -0.06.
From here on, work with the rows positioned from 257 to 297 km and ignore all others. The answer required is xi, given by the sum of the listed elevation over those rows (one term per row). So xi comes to 76.1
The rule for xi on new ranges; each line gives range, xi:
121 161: 79.7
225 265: 79.0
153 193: 84.7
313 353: 71.3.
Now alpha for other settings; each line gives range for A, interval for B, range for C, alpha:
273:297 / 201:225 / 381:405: 1.08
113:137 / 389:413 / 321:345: 0.88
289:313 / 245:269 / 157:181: 0.98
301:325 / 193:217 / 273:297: 1.07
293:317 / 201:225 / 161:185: 0.92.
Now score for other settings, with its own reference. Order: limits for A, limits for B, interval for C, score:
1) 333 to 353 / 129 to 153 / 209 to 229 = 1.1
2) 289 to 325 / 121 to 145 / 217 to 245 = 0.4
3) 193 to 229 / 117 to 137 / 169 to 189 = 1.3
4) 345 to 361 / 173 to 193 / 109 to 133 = 0.3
